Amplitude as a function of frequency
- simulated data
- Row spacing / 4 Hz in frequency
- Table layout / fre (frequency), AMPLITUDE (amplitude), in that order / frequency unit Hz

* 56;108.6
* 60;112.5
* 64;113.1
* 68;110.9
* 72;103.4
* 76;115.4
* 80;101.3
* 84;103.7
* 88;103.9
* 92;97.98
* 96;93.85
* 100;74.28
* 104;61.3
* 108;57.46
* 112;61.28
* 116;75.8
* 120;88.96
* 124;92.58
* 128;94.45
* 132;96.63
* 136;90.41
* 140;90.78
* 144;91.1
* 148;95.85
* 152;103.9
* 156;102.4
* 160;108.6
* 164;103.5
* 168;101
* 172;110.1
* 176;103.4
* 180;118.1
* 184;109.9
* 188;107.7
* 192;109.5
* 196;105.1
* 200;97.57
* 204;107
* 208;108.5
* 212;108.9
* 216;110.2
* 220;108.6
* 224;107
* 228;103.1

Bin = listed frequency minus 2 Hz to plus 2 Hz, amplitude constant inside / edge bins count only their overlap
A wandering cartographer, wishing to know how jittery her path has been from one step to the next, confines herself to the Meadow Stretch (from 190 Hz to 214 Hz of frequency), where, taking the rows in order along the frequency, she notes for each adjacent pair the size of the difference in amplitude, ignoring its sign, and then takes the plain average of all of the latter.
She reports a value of 4.7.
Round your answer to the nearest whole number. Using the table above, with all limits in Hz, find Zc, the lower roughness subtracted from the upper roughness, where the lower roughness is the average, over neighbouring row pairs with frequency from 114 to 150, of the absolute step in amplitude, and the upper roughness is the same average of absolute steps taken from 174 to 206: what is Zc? 3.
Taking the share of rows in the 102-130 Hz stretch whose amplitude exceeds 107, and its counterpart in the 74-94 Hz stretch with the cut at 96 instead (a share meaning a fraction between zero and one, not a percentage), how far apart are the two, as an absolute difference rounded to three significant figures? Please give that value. 1.00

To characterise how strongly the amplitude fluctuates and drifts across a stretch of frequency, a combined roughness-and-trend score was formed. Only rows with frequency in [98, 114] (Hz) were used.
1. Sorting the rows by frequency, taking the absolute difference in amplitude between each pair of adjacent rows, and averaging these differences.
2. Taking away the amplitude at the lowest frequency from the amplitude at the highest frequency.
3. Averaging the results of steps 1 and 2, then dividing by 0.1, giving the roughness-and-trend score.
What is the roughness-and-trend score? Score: -31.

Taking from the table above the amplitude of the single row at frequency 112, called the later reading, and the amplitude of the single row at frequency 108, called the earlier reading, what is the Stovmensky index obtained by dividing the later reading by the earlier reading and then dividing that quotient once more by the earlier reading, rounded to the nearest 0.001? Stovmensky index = 0.019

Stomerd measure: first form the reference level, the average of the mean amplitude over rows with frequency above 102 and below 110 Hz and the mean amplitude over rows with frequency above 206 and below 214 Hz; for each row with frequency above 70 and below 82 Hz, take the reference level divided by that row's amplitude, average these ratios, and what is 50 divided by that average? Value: 63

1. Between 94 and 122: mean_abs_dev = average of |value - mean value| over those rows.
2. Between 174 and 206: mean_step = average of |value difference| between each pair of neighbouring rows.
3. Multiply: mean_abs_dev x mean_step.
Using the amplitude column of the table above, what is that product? 78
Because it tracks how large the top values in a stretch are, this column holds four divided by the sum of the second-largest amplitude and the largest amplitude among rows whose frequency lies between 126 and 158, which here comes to 0.0194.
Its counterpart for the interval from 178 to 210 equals 0.0175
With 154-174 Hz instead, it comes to 0.0183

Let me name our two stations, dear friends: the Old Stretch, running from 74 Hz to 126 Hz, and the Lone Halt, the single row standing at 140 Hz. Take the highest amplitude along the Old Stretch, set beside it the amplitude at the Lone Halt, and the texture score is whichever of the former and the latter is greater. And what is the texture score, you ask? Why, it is 115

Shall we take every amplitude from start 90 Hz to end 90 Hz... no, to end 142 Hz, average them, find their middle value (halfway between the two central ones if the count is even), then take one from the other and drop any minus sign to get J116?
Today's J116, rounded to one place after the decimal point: 7.7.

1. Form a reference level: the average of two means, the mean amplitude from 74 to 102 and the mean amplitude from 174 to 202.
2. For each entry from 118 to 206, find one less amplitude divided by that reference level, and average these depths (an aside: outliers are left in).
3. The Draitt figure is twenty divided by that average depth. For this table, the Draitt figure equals 1226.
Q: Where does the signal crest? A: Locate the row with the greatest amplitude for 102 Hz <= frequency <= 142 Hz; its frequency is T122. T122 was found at 132 Hz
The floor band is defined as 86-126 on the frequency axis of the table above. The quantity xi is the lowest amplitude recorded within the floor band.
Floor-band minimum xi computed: 57.46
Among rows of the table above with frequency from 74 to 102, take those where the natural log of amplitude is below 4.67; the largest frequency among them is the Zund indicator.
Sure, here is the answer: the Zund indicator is 100 Hz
